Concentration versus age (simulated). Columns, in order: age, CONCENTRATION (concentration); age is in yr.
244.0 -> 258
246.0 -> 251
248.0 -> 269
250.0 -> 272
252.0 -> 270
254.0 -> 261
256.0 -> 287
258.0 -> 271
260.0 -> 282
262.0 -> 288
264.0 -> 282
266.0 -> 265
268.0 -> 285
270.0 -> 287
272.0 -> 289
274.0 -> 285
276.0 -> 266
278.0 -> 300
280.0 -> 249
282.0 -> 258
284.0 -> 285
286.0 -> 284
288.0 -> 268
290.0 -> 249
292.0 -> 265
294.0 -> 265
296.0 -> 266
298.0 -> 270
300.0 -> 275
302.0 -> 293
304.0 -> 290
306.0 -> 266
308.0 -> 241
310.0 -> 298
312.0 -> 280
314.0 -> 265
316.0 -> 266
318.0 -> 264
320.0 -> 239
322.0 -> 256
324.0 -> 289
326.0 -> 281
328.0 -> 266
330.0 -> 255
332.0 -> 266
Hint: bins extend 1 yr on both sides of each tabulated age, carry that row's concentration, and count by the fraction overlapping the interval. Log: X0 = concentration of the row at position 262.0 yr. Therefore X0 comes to 288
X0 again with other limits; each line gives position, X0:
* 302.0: 293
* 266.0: 265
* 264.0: 282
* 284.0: 285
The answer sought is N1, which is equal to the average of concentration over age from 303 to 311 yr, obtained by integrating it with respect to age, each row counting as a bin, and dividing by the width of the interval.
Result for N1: 274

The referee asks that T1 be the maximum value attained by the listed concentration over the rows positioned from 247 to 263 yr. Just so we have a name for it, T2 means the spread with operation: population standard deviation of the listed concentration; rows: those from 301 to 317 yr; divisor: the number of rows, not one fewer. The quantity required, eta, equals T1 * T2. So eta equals 5112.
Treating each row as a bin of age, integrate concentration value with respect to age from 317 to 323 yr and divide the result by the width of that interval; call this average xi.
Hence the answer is 253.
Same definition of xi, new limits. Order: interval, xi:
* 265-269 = 275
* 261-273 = 283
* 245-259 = 269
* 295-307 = 277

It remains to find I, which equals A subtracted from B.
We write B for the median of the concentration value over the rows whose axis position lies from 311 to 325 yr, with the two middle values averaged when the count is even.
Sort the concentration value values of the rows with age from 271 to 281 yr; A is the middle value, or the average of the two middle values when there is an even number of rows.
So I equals -20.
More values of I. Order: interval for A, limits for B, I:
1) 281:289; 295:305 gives -1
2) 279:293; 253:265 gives 17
